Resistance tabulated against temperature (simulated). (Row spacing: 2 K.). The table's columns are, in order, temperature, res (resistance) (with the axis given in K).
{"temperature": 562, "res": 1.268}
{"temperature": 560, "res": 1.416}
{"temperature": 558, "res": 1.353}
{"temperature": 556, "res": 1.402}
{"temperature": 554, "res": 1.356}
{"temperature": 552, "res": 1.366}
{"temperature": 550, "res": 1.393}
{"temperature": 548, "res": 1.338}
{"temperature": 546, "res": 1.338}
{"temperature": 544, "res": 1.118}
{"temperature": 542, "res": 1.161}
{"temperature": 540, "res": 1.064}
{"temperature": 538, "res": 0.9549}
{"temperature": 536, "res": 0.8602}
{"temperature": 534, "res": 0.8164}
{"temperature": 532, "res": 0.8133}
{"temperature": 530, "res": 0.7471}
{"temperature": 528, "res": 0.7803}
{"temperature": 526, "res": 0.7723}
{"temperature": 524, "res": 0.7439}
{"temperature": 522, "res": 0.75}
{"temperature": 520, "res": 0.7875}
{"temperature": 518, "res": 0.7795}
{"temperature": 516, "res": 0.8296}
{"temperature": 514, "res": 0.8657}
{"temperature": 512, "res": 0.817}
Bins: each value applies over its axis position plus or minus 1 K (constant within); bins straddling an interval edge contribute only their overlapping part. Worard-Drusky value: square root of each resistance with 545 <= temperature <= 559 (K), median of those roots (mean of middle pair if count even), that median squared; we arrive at 1.36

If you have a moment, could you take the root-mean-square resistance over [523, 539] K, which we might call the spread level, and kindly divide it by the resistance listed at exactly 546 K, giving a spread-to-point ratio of 0.61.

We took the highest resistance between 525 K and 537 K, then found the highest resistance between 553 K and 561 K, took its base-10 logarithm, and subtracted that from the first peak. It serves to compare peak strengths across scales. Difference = 0.71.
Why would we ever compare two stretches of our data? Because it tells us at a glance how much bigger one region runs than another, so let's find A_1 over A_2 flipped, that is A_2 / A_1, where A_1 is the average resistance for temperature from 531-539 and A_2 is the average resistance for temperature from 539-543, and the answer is 1.3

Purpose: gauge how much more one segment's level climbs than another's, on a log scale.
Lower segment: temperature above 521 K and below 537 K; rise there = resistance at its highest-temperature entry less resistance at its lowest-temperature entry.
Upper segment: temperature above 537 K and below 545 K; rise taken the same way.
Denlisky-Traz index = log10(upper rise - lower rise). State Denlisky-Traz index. -1.3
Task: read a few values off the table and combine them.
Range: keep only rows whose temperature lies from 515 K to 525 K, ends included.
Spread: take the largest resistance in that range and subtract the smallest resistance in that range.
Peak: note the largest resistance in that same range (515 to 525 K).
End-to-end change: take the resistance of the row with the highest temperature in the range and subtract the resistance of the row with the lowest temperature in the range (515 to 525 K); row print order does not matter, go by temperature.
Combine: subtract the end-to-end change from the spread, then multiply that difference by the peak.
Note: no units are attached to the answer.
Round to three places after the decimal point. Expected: 0.142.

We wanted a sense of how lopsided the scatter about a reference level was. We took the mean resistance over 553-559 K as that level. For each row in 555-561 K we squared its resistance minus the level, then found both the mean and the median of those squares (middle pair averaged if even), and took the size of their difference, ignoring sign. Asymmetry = 0.000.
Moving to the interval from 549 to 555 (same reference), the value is 0.000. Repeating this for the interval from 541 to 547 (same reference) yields 0.008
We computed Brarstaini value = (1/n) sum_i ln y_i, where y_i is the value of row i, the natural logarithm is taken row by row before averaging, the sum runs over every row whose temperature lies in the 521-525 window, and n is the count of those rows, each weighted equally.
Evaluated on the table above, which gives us -0.3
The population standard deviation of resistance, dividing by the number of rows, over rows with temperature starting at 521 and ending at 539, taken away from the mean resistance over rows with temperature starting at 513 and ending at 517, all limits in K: 0.78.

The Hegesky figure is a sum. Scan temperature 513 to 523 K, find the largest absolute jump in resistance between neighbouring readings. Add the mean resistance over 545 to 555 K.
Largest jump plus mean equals 1.41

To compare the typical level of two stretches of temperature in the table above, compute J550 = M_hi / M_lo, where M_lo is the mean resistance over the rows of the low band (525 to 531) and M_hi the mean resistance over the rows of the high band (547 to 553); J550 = 1.78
